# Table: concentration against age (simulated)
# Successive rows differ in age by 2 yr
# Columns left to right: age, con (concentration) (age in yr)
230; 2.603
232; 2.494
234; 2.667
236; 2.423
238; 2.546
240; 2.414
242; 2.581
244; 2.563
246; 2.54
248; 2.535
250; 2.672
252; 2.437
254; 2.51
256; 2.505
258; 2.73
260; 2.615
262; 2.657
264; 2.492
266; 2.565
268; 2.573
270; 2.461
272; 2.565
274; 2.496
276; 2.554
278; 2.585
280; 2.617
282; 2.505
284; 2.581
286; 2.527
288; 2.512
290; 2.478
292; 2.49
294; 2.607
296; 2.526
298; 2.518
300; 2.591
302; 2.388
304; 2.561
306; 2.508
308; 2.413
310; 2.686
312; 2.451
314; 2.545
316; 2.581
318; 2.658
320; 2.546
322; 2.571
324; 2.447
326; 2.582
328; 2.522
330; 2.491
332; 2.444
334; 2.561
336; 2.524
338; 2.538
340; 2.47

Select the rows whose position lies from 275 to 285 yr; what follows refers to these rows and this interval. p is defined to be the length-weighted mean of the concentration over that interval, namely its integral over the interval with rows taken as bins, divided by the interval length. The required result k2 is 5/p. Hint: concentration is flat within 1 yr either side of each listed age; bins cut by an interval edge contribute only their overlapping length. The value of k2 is 1.95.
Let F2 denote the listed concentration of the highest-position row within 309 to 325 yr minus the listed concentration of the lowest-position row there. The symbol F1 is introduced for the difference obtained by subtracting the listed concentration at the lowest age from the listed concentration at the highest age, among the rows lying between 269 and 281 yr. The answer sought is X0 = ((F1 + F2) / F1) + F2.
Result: -0.8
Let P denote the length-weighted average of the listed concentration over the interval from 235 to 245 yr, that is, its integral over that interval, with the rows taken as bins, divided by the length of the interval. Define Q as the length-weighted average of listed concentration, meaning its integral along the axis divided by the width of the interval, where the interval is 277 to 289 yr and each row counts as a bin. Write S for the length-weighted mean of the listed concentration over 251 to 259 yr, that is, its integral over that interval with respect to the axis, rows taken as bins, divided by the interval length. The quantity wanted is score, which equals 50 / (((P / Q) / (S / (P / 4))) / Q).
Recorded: 529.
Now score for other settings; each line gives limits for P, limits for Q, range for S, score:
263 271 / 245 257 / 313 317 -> 517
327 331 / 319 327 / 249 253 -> 523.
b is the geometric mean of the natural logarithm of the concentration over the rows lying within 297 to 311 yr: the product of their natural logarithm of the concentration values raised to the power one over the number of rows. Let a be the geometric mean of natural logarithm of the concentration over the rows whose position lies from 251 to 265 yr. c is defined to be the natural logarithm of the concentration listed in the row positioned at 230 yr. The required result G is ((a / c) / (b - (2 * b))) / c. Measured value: -1.11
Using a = 0.940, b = 0.924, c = 0.96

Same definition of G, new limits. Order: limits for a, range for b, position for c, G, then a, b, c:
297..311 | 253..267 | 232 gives -1.17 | 0.924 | 0.948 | 0.91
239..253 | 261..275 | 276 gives -1.13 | 0.929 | 0.933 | 0.94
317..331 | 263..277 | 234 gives -1.05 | 0.934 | 0.928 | 0.98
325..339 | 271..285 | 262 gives -1.03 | 0.925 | 0.939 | 0.98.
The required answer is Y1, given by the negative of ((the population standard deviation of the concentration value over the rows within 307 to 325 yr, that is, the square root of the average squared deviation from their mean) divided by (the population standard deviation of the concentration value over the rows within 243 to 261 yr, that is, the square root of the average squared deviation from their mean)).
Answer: -1.04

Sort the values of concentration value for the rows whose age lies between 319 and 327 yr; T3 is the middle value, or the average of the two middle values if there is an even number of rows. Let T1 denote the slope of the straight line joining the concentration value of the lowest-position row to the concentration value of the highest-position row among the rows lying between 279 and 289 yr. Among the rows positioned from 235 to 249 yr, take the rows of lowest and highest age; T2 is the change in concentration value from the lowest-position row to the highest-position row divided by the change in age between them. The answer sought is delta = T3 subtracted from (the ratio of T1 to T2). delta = -4.0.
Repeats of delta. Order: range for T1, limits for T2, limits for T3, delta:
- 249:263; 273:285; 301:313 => -2.6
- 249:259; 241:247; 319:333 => -3.2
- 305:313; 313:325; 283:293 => -1.5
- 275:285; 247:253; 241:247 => -2.7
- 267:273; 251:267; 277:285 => -2.8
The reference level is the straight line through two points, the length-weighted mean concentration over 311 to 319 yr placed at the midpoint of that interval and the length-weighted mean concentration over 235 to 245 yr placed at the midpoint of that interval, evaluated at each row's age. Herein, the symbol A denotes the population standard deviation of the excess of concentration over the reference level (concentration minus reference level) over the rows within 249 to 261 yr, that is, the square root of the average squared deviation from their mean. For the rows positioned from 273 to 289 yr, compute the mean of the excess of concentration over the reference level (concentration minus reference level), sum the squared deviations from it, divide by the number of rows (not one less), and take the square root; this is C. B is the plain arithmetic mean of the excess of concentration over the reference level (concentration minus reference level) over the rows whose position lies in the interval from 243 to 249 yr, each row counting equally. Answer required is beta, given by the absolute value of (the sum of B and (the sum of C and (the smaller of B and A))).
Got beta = 0.114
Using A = 0.102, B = 0.04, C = 0.042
